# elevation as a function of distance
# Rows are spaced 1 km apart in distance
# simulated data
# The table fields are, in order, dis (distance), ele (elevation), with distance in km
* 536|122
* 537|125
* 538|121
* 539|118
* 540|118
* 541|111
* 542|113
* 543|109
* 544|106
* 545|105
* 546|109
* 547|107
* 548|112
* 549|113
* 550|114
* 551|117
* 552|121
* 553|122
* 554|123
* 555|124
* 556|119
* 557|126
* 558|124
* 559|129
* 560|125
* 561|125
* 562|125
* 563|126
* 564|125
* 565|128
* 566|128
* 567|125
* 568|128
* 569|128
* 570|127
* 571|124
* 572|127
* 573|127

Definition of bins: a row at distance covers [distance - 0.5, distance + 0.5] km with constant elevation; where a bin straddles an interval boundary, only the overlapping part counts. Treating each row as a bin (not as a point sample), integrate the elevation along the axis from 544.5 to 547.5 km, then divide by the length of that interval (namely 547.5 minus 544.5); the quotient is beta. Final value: 107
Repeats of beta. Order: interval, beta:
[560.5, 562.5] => 125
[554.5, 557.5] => 123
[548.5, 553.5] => 117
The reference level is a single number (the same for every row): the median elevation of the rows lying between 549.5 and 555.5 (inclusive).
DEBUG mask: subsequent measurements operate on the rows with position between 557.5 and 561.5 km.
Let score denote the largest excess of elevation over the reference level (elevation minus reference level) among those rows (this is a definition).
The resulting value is 7.5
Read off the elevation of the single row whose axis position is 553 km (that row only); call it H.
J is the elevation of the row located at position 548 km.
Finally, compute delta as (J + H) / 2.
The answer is 117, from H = 122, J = 112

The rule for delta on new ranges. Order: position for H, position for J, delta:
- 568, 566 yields 128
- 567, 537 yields 125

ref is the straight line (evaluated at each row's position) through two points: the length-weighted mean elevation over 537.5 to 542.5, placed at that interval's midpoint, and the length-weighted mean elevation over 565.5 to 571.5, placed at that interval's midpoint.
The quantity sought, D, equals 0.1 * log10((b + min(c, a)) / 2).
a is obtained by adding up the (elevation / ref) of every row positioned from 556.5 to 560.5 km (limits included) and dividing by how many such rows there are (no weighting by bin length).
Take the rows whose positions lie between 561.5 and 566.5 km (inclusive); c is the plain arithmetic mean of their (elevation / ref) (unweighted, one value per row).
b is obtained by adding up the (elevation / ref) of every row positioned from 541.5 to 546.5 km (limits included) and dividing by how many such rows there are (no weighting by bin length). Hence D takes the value -0.0015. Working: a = 1.02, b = 0.92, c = 1.01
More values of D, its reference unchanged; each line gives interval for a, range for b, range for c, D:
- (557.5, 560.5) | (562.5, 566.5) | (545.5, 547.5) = -0.0017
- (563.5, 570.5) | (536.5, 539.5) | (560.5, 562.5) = 0.0012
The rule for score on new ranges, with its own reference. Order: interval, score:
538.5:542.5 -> -3.5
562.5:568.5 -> 6.5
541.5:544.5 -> -8.5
